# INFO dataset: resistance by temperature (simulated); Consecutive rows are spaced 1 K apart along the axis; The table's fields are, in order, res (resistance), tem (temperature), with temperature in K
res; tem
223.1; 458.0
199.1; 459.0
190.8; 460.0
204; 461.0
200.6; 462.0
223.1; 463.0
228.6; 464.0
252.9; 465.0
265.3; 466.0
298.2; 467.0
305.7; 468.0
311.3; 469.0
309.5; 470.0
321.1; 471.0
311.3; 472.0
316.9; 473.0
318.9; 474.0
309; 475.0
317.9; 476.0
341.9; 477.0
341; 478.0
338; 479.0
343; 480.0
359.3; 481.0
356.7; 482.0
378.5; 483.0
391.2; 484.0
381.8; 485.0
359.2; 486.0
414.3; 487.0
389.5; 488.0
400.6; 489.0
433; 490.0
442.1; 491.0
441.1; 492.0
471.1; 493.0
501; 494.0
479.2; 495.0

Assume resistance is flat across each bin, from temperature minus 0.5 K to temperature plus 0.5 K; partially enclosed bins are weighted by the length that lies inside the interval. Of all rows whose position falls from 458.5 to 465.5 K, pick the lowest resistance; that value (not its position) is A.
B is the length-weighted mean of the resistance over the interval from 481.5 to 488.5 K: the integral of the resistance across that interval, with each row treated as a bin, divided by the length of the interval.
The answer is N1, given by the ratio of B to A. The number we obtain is 2.00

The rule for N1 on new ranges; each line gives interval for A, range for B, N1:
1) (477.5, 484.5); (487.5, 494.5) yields 1.30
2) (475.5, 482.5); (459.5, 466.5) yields 0.70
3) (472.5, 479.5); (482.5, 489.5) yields 1.26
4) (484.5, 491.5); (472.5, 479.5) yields 0.91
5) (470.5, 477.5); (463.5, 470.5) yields 0.91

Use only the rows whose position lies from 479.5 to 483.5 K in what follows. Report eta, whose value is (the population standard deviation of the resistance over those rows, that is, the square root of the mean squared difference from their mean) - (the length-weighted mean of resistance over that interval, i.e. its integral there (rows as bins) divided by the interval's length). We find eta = -347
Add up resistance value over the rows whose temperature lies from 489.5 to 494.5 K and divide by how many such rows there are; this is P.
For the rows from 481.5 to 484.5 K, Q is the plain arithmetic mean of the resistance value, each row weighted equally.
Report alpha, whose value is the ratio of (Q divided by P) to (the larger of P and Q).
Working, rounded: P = 458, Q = 375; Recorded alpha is 0.0018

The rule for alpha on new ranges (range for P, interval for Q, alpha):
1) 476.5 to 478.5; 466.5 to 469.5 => 0.0026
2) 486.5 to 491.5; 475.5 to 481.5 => 0.0020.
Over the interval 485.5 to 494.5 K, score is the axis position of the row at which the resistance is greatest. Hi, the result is 494.0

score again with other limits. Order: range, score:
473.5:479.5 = 477.0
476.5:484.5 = 484.0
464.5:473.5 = 471.0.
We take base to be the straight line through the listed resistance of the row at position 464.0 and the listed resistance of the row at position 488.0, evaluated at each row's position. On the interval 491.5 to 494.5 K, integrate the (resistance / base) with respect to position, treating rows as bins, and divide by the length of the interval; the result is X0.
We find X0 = 1.11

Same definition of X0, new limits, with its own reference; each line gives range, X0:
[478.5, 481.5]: 1.03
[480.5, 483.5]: 1.04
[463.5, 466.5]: 1.06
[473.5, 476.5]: 1.04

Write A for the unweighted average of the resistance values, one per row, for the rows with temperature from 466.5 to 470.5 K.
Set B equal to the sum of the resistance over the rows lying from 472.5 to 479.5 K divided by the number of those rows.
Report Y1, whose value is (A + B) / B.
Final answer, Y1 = 1.94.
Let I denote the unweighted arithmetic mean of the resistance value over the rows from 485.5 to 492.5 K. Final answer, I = 411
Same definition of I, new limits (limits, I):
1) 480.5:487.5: 377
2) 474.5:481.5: 336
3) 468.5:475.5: 314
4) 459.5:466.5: 224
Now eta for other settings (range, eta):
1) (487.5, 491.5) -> -394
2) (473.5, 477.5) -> -310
